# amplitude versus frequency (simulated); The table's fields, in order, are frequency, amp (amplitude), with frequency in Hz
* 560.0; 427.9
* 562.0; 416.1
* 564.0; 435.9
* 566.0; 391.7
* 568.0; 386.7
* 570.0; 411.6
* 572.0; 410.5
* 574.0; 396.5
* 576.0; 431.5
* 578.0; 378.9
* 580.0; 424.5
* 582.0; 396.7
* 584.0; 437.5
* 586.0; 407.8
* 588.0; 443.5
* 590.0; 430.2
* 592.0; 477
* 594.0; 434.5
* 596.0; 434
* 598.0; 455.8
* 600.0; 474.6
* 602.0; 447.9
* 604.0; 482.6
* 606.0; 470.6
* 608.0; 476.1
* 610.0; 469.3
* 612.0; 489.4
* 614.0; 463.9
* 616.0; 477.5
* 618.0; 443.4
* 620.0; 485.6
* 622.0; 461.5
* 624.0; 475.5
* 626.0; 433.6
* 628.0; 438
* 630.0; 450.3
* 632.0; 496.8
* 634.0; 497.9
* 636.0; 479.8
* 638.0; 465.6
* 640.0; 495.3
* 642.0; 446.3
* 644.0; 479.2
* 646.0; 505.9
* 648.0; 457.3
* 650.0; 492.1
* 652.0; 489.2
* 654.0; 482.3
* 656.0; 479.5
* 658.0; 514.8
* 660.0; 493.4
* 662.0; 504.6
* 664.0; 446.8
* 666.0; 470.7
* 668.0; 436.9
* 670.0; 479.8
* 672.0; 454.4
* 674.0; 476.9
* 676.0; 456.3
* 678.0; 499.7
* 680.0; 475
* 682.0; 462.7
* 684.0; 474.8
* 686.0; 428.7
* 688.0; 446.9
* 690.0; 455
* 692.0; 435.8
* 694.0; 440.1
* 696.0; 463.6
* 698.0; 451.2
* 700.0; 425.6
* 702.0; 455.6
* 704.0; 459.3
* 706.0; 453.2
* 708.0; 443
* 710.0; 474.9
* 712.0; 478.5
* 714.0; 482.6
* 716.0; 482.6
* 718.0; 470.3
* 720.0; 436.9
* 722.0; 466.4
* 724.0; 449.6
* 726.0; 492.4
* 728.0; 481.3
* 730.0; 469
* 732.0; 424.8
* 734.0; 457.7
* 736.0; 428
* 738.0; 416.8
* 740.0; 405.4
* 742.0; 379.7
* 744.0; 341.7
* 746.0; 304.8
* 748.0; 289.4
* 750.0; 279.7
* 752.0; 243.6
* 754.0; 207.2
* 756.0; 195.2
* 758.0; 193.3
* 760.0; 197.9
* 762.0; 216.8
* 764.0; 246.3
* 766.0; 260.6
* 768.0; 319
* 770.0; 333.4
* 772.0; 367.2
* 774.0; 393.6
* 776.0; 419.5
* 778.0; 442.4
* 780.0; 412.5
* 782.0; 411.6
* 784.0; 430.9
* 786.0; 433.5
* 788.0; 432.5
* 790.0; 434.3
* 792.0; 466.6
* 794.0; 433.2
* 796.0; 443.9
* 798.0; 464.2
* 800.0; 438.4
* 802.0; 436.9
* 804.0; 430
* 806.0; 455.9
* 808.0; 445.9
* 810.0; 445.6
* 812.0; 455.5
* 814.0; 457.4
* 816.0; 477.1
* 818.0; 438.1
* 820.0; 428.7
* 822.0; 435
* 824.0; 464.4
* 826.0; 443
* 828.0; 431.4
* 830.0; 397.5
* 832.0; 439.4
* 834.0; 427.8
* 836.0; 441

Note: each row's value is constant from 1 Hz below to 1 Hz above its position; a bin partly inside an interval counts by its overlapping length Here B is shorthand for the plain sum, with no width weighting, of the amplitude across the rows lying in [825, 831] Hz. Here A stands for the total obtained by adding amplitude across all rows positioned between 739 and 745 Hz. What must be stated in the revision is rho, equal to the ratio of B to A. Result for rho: 1.13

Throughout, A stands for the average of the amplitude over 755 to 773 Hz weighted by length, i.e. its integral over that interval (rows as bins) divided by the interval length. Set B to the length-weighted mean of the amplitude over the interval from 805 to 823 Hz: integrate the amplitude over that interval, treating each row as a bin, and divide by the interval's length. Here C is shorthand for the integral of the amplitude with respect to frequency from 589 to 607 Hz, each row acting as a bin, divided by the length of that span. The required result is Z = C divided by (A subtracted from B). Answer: 2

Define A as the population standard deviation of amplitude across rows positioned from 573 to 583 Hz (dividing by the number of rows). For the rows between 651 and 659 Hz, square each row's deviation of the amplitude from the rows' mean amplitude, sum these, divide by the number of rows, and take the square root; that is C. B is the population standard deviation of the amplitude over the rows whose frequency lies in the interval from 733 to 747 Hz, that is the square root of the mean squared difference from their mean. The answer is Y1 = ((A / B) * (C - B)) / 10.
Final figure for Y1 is -1.4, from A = 19.5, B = 48.8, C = 14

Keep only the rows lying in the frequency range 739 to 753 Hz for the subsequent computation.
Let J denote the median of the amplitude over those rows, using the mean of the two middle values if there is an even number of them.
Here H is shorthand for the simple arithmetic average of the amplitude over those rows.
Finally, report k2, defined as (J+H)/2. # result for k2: 313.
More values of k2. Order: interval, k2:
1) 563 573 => 409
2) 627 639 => 472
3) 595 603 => 452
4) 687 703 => 448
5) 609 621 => 472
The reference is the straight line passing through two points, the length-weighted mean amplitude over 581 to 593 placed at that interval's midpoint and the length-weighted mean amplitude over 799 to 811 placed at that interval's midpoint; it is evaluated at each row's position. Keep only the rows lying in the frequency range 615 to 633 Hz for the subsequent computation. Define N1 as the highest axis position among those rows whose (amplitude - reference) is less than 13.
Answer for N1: 628.0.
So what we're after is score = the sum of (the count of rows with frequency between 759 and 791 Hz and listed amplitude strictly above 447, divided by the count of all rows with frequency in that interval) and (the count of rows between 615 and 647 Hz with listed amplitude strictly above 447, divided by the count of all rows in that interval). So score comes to 0.75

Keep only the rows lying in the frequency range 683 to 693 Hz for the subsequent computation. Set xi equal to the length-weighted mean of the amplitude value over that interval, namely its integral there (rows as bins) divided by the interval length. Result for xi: 448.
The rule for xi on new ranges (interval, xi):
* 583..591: 430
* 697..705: 448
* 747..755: 255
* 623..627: 455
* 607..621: 472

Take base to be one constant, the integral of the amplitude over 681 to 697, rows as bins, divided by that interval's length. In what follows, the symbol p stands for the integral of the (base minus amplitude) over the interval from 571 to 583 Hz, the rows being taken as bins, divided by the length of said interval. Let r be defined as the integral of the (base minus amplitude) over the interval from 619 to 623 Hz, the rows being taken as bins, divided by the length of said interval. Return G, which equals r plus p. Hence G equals 22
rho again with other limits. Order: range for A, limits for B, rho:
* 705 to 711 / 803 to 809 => 0.97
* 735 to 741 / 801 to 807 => 1.06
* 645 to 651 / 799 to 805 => 0.90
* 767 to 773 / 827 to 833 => 1.24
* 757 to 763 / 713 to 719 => 2.36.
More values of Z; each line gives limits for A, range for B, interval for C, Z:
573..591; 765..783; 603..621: -11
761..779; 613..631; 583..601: 4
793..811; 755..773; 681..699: -2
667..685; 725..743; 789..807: -15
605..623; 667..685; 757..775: -122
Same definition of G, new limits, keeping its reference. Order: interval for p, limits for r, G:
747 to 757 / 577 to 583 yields 259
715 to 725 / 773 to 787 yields 20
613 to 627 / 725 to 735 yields -26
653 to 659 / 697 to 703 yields -34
